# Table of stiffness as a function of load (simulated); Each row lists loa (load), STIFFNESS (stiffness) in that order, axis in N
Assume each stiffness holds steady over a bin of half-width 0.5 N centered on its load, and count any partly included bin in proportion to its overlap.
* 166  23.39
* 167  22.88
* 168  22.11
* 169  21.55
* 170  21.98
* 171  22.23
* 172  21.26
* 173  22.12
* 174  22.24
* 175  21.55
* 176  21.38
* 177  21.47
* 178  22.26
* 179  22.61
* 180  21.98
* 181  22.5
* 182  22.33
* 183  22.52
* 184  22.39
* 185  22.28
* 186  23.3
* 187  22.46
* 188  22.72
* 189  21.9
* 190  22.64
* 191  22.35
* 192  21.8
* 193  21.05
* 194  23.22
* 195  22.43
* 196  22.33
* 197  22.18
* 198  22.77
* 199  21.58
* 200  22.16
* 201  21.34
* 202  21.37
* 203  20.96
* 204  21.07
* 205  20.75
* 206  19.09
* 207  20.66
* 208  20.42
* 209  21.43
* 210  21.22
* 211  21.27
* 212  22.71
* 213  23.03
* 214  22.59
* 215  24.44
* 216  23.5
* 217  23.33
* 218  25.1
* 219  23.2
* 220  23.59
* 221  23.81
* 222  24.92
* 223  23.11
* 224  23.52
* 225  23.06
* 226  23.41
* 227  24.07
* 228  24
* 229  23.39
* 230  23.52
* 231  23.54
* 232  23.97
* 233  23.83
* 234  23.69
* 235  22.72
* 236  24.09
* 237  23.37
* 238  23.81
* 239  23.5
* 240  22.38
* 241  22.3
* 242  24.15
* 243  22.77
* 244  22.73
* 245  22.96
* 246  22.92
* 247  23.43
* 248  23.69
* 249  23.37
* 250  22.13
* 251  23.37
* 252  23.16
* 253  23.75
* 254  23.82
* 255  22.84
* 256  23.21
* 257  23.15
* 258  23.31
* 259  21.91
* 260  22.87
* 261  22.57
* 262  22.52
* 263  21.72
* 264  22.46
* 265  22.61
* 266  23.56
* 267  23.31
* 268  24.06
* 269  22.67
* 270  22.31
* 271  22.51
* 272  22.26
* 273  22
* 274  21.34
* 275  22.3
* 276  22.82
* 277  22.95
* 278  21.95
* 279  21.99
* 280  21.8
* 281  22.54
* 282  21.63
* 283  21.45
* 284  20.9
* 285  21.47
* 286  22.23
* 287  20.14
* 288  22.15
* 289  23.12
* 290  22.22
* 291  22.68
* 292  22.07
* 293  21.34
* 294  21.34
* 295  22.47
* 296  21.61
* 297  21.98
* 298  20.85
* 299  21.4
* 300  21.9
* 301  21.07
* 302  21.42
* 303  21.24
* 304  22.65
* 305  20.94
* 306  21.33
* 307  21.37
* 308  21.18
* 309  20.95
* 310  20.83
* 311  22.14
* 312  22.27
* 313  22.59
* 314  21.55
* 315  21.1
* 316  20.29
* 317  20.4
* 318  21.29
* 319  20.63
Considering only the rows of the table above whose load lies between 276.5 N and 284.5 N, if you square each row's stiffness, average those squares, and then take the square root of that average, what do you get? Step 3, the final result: 21.9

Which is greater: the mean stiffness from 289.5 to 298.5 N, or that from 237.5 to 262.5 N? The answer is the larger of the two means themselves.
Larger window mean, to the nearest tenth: 23.1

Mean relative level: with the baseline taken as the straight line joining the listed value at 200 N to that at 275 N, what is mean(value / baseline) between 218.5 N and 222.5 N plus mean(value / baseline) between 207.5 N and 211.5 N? 2.03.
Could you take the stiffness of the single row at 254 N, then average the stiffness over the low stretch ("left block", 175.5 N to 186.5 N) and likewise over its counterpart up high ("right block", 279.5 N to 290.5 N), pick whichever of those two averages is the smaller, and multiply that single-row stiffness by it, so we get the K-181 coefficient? 519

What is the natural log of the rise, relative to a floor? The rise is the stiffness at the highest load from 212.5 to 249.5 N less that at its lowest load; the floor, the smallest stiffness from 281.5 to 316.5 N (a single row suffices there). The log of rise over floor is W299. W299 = -4.1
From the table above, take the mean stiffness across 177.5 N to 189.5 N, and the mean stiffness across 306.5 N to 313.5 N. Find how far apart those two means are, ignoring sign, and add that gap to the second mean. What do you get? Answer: 22.44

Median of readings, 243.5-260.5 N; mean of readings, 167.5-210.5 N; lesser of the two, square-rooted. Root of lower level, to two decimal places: 4.68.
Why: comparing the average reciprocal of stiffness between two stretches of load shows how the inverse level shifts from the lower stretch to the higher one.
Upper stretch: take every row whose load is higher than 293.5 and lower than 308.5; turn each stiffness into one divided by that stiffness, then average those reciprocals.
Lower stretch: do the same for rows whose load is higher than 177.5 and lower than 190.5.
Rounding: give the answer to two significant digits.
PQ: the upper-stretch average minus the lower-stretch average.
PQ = 0.0020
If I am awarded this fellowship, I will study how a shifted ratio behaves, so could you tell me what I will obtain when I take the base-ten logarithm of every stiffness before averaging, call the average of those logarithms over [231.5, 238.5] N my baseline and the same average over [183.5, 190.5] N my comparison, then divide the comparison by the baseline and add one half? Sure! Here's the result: 1.48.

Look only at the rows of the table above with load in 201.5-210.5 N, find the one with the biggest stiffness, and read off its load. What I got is 209 N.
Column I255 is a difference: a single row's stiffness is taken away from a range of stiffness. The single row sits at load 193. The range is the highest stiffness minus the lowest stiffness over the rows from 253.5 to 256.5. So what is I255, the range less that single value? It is -20.1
